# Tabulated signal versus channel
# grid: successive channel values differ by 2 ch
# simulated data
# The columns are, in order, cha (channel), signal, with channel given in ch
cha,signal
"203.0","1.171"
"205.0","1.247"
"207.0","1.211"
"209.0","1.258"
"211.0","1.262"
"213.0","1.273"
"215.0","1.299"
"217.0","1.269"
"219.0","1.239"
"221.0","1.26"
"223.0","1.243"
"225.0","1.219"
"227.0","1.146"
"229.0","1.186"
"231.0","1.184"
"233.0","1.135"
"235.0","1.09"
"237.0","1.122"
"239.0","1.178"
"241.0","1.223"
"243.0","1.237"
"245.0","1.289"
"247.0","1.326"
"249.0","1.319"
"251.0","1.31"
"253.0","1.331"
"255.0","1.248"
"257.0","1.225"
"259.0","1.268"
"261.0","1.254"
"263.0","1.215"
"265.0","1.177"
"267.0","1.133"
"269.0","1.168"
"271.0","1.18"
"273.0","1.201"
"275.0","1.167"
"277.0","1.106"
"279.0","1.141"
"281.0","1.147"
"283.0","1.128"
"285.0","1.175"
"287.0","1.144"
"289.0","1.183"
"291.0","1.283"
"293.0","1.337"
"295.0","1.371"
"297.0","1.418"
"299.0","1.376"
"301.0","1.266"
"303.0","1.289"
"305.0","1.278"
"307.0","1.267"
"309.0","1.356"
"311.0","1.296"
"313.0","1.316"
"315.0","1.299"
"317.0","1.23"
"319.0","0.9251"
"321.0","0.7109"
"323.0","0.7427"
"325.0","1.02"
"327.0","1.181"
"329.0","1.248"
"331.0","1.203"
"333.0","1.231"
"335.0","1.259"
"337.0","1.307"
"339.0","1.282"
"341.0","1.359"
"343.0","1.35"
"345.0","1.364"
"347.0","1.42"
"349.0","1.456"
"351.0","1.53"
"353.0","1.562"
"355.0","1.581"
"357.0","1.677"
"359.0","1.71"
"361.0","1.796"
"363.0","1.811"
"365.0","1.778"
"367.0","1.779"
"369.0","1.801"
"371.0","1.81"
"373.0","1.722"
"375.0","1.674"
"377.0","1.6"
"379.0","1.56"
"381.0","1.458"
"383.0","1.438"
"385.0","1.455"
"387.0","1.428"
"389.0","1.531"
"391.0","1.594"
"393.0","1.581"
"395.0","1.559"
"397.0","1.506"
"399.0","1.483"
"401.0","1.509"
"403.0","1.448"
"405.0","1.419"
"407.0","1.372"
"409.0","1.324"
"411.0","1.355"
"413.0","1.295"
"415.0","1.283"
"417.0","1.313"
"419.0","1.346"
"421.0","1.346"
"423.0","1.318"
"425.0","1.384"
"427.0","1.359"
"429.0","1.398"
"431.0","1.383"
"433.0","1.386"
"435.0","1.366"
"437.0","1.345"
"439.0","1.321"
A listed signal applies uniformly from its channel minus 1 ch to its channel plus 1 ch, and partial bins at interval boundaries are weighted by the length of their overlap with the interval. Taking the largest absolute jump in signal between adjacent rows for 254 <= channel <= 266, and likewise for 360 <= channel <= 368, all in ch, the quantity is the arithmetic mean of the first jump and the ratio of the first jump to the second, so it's 0.67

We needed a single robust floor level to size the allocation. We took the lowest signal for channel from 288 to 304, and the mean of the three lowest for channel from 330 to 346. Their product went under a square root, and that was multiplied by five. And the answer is 6.0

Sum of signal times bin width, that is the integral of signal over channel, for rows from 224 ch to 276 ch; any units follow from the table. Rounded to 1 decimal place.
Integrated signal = 63.1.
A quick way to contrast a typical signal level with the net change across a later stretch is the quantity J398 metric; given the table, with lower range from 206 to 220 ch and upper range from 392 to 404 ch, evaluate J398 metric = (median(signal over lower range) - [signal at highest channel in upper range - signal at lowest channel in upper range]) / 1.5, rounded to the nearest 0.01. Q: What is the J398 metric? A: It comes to 0.93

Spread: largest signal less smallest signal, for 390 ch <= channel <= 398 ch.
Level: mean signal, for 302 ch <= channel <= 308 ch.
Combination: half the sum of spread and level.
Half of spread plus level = 0.68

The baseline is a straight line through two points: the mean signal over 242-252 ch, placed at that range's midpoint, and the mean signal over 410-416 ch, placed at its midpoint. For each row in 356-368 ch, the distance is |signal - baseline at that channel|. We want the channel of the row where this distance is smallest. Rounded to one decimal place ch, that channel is 357.0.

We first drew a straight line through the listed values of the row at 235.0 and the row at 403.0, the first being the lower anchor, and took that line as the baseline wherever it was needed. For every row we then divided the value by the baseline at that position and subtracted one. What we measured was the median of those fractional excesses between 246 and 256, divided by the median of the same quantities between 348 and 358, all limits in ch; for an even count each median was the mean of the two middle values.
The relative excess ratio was 1.1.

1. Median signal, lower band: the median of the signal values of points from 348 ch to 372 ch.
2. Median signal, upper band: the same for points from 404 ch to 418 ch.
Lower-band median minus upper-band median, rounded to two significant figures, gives 0.42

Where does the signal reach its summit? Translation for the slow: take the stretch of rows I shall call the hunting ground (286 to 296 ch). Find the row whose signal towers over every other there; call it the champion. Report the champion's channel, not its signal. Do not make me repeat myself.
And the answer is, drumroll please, 295.0 ch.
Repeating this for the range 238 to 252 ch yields 247.0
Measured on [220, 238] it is 221.0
